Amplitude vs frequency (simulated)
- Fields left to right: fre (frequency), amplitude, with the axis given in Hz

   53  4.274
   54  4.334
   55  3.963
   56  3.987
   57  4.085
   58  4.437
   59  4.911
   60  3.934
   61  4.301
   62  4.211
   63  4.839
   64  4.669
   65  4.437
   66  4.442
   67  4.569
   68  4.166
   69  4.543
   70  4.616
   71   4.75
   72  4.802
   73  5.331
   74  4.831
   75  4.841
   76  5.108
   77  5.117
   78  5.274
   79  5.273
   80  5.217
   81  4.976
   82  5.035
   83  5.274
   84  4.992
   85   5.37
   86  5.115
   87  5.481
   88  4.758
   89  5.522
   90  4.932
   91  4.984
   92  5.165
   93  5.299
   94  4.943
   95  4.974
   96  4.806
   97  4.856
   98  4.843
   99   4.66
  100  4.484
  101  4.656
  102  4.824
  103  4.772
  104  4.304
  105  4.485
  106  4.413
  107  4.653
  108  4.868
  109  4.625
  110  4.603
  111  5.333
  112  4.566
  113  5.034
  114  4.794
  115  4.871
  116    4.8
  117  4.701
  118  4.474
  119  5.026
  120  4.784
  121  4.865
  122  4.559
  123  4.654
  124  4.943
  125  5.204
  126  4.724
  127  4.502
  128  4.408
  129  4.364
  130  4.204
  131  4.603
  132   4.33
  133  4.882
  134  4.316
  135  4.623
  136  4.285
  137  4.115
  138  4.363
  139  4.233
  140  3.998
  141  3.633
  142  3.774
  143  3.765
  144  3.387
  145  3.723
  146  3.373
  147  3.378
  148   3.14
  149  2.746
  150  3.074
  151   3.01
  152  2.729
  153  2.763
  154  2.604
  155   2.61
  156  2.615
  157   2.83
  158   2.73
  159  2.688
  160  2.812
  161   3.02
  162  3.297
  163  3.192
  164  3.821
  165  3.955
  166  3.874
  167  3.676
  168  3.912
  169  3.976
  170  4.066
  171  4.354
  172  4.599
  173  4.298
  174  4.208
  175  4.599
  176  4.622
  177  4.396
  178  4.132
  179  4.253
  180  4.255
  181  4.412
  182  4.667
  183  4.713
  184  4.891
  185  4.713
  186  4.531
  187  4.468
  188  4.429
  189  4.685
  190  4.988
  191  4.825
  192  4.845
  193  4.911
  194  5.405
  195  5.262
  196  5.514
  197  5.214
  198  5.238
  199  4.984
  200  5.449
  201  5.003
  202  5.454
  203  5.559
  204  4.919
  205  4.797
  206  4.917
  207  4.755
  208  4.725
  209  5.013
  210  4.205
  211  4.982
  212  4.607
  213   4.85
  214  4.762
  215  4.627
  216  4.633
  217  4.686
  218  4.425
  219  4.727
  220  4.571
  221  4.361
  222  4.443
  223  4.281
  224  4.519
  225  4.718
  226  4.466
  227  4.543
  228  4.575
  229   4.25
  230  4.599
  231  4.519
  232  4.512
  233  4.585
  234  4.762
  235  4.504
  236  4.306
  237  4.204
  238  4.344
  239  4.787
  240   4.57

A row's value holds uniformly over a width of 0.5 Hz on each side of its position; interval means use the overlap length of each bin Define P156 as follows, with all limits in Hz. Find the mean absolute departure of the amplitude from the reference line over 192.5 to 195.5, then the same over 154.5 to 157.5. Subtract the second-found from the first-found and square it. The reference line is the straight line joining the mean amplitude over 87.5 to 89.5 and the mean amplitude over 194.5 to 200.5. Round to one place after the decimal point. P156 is 5.6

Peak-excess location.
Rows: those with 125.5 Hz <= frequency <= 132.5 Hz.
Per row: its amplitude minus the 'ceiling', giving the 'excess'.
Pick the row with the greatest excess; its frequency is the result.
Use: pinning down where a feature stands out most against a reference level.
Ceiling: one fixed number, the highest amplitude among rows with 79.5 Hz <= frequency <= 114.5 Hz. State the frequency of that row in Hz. 126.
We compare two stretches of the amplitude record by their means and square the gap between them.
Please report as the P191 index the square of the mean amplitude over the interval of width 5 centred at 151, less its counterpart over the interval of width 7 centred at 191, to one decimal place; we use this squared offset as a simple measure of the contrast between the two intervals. 4.0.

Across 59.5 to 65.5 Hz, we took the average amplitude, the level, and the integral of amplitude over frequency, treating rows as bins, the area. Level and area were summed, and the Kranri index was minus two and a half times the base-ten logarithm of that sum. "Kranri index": -3.72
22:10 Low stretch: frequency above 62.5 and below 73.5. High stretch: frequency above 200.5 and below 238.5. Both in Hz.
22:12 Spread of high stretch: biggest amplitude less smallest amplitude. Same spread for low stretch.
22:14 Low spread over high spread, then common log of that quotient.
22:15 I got -0.1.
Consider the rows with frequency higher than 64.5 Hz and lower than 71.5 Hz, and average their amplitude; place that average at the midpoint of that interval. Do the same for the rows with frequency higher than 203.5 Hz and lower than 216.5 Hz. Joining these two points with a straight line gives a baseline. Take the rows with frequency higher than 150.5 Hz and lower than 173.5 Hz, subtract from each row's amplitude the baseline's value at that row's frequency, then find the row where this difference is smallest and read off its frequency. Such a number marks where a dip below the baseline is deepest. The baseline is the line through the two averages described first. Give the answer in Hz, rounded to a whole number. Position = 154 Hz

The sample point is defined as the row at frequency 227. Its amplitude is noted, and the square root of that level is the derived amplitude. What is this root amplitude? 2.13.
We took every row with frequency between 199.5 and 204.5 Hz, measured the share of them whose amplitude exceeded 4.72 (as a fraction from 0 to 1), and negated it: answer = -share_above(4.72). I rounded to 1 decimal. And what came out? -1.0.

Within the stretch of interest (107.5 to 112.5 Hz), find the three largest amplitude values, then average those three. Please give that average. 4.94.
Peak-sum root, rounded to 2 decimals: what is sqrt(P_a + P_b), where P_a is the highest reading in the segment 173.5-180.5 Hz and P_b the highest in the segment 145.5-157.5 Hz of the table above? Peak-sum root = 2.83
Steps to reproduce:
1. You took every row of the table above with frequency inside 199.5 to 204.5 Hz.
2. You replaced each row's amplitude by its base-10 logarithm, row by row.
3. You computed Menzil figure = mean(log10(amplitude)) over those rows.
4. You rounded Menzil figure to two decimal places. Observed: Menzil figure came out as 0.72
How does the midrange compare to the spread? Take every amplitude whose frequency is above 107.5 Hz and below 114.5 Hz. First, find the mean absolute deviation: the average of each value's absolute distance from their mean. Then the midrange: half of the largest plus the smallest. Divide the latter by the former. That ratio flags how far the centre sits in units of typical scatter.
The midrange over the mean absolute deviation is 23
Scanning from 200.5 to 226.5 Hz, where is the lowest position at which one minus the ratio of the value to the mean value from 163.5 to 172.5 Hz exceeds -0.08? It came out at 210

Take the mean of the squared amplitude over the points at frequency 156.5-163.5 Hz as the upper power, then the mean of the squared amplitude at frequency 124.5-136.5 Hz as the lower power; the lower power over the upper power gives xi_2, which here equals 2.38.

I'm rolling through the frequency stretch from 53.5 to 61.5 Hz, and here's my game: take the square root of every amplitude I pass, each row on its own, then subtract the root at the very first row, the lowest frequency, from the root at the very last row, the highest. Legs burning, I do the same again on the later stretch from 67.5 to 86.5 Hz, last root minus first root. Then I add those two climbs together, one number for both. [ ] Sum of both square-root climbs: 0.2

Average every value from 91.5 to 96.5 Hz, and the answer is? 5.04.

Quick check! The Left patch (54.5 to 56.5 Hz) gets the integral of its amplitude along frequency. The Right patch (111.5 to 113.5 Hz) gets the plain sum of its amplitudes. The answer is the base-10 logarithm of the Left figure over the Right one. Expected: -0.082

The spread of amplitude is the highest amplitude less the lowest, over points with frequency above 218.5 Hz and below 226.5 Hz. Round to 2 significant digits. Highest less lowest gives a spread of 0.45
